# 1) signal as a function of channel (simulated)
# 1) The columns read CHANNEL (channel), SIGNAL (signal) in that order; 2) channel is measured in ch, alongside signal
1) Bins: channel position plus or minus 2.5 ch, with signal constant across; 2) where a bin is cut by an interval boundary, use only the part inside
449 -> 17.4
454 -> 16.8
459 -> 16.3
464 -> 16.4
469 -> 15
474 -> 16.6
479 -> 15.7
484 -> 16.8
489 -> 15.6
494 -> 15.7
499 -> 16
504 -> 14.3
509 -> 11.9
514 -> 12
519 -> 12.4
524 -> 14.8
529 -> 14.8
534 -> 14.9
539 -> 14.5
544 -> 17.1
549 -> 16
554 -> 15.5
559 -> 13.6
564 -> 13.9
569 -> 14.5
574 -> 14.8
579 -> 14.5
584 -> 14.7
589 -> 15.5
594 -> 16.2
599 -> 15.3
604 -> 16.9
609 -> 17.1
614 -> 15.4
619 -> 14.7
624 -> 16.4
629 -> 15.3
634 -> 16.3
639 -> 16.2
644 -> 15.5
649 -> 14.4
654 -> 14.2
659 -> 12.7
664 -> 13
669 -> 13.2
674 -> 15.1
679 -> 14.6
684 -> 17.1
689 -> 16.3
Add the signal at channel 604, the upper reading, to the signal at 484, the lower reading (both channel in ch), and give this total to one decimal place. 33.7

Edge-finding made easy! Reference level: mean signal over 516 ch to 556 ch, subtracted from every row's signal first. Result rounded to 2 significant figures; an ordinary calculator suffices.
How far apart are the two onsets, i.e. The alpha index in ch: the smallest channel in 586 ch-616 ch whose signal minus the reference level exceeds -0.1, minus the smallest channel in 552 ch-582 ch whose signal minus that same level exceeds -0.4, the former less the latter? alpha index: 35 ch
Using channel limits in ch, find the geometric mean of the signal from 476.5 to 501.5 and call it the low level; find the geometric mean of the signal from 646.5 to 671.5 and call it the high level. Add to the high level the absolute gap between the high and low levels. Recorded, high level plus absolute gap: 16.0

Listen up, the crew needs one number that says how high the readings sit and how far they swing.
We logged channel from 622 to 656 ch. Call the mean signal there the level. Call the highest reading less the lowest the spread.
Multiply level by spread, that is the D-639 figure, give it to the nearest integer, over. 34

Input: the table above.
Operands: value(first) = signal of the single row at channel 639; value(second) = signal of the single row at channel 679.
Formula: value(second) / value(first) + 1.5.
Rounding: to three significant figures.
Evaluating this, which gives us 2.40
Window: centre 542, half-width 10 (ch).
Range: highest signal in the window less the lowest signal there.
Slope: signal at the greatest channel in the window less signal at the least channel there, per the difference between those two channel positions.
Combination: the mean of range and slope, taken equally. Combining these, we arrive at 1.3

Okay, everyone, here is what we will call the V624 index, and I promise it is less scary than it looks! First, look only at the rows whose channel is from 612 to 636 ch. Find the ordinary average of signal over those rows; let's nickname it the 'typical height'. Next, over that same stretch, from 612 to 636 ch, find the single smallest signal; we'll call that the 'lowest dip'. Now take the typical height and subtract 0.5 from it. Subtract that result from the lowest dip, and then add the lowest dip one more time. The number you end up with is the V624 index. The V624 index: 14.3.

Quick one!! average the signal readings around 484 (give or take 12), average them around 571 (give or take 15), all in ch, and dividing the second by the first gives 0.89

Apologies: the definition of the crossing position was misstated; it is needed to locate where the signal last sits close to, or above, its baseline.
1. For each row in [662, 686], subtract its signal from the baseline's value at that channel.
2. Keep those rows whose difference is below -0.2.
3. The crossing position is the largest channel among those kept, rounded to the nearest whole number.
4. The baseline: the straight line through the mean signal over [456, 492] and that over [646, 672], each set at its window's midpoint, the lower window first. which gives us 684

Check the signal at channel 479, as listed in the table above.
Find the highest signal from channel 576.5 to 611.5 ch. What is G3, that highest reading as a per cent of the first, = 109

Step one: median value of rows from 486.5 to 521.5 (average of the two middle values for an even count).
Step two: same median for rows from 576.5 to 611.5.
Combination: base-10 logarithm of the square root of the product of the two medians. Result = 1.17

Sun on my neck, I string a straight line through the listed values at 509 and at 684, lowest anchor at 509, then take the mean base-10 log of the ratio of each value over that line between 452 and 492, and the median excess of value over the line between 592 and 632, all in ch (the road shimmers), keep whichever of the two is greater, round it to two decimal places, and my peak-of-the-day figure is 0.90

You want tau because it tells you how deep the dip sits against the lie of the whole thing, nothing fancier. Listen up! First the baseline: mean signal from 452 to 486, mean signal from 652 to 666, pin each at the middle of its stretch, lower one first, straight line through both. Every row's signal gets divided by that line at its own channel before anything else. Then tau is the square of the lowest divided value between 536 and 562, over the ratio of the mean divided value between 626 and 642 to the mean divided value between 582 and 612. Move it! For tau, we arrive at 0.81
